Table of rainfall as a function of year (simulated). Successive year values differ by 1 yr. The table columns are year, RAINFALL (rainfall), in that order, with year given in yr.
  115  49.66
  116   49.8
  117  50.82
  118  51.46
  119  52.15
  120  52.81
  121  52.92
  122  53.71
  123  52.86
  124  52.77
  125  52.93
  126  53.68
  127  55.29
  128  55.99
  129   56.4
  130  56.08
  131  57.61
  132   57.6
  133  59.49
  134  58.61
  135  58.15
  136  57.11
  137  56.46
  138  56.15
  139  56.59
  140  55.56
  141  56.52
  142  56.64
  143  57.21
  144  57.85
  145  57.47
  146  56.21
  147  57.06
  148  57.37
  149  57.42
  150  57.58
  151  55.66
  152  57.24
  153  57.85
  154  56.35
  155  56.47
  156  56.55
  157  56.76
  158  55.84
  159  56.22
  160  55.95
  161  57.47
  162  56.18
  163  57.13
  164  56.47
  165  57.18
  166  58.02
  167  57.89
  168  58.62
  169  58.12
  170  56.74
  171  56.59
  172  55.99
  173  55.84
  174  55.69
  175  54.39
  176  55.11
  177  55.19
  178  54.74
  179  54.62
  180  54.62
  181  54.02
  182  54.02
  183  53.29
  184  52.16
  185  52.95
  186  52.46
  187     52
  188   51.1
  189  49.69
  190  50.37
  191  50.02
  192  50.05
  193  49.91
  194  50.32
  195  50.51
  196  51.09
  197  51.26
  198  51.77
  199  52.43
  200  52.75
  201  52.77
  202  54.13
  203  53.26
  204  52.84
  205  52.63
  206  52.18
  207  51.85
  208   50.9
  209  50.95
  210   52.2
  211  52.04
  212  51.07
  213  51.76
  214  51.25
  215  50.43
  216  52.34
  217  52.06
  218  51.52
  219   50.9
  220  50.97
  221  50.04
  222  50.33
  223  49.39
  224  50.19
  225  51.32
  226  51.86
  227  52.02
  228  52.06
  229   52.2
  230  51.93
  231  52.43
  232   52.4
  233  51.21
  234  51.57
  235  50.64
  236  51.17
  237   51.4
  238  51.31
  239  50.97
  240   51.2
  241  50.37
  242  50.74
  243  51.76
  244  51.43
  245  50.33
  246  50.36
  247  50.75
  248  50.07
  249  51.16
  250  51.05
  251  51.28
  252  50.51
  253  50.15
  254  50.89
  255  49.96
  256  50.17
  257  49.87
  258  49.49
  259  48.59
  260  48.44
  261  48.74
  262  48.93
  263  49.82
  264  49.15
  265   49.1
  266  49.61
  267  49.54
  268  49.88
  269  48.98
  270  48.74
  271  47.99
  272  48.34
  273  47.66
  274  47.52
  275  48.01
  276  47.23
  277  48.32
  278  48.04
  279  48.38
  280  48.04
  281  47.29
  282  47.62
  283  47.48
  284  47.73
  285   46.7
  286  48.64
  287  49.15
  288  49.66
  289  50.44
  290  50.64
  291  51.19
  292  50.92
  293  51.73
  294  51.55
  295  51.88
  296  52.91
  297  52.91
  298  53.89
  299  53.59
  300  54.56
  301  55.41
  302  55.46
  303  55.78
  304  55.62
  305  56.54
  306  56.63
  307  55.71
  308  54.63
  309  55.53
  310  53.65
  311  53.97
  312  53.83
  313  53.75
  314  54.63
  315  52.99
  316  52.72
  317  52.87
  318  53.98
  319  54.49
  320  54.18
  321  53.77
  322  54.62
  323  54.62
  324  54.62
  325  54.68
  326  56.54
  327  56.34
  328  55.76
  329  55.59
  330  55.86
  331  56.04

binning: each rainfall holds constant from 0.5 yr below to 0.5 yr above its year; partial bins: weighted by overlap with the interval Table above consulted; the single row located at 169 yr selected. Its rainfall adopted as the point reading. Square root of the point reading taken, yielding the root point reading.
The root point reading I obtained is 7.62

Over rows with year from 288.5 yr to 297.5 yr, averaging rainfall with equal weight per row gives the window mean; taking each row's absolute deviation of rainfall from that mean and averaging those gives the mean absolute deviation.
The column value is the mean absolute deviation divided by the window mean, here 0.013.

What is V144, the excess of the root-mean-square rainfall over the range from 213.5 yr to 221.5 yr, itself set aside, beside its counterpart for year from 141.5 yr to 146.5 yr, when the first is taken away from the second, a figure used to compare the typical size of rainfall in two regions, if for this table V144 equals 5.9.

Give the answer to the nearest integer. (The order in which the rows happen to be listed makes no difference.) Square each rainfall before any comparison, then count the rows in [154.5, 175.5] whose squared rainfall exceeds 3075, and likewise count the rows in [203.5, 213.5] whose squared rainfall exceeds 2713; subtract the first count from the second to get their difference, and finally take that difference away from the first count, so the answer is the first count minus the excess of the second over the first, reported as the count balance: 36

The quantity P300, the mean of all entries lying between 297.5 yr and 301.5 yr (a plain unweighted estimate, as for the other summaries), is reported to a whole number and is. 54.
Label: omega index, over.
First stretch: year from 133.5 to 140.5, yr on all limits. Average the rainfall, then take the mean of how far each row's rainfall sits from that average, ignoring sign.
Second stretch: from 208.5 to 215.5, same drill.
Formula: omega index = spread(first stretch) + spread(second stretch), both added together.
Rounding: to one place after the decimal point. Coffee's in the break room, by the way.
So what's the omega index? 1.4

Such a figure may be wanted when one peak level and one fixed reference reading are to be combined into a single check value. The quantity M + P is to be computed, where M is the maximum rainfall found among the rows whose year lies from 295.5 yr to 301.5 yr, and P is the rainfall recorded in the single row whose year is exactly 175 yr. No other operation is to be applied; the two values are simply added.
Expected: 110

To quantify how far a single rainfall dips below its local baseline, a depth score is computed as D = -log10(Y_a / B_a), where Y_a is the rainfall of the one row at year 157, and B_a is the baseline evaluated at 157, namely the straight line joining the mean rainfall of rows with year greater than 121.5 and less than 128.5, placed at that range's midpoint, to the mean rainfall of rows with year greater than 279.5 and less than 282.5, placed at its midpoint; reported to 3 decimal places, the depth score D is -0.033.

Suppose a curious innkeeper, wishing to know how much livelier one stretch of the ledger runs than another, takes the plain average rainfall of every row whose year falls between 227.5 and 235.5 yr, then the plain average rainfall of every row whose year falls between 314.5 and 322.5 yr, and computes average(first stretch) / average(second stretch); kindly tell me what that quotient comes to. 0.96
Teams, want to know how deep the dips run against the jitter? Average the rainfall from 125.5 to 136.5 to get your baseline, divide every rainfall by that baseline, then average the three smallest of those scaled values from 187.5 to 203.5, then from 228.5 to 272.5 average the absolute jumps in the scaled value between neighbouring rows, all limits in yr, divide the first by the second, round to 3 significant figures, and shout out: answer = 103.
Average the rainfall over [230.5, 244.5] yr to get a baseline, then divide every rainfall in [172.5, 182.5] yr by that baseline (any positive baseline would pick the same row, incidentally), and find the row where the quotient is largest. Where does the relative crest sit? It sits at 173 yr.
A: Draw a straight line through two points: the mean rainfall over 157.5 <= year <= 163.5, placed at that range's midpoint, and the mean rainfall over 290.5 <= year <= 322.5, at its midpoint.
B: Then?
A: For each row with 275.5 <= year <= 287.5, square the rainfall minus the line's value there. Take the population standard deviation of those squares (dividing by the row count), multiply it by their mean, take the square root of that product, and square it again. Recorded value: 361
